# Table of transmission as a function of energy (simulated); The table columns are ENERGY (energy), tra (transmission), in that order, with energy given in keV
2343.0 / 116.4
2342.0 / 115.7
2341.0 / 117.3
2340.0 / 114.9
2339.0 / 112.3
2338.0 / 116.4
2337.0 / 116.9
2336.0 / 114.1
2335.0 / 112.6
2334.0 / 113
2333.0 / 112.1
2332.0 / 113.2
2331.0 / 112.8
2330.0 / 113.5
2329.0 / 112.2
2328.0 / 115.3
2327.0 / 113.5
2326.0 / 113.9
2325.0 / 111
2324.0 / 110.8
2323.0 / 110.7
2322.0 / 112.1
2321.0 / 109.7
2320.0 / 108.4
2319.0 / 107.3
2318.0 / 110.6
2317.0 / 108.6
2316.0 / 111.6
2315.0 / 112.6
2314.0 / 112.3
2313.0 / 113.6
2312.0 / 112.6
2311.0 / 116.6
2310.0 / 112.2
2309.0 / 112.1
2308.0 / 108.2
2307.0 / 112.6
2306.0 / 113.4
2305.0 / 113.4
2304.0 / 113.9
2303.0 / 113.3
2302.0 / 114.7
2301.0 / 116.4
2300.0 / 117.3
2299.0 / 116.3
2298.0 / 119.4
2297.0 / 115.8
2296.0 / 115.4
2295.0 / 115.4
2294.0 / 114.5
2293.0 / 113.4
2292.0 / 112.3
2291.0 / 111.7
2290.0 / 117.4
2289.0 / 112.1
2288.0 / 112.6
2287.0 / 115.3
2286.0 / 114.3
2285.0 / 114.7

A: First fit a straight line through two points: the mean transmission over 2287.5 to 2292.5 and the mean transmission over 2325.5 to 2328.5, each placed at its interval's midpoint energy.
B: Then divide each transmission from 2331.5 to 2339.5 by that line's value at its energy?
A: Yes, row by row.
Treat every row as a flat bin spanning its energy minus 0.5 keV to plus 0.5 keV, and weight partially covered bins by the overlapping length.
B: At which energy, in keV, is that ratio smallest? 2333.0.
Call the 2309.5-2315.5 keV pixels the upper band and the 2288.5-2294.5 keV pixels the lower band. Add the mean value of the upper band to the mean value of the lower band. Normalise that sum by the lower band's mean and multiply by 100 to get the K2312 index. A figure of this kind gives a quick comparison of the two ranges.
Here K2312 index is 200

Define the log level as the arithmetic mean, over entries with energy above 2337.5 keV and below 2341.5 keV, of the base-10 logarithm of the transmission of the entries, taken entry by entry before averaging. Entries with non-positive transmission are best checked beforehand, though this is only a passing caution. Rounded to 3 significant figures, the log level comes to 2.06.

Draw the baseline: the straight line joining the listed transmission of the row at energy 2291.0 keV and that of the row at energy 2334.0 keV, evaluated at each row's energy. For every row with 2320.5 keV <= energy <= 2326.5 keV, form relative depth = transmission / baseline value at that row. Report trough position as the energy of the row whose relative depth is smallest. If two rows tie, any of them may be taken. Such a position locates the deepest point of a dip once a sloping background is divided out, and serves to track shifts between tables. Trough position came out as 2321.0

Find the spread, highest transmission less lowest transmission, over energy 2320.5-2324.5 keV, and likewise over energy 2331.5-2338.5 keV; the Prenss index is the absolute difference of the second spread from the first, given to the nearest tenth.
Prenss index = 2.4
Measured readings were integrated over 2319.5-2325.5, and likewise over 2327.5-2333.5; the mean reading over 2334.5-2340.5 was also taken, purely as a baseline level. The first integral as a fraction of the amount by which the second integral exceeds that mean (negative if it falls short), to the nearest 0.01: 1.17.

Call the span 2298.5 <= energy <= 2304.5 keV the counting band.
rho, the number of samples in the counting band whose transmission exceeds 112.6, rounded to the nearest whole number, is 6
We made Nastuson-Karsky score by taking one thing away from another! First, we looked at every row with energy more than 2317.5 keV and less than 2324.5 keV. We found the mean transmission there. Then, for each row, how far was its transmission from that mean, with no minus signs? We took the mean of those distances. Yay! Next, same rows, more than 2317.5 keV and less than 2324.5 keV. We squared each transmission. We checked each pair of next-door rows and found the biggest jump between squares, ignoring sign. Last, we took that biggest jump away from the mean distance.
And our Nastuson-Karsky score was -718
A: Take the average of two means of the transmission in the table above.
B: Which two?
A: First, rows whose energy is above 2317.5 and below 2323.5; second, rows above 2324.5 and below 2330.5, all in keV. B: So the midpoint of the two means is 112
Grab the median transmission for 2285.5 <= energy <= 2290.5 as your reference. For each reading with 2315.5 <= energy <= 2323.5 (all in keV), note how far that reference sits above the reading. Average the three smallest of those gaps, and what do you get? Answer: 2.8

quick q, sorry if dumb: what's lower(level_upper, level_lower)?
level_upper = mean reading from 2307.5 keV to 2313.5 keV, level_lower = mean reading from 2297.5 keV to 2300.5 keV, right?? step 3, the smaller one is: 113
